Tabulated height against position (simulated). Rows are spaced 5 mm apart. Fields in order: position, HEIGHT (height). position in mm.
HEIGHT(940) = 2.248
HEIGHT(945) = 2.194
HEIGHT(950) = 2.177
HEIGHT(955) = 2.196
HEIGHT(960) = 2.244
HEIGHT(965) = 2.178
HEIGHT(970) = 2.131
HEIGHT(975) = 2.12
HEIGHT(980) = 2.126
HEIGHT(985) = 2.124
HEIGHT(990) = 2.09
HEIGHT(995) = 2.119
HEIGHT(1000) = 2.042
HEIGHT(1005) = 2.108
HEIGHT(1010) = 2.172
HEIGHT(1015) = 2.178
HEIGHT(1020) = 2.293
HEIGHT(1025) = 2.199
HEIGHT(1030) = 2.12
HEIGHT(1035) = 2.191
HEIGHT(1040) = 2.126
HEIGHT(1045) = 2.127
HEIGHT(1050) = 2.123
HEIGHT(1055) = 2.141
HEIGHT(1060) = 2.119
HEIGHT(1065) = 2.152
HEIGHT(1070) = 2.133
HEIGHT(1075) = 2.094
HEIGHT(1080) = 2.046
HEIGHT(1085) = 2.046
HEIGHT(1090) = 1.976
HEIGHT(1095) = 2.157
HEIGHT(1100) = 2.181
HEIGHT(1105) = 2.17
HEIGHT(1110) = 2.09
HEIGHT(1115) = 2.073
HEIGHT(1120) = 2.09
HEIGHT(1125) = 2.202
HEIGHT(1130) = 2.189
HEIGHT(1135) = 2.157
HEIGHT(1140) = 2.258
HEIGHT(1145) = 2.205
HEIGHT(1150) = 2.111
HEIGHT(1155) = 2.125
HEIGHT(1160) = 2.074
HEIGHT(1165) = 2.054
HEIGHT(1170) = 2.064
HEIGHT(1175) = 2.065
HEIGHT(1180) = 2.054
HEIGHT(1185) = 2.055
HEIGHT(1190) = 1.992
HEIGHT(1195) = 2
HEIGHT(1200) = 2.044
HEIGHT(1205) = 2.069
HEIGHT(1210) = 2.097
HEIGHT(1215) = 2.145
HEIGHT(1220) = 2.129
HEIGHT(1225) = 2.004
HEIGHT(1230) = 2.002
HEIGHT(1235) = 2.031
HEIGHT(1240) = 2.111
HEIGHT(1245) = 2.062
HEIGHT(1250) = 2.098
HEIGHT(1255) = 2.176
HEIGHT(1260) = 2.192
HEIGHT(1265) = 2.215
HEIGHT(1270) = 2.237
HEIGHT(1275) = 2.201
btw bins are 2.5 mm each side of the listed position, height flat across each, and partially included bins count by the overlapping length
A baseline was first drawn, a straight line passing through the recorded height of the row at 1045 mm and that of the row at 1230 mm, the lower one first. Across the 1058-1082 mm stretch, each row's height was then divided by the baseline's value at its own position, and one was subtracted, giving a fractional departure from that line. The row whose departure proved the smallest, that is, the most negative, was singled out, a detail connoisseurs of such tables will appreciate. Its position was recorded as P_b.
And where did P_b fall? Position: 1080 mm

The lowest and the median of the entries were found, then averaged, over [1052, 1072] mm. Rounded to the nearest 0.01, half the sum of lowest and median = 2.13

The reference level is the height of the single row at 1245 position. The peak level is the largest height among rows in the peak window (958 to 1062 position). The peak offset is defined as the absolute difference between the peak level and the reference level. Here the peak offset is 0.23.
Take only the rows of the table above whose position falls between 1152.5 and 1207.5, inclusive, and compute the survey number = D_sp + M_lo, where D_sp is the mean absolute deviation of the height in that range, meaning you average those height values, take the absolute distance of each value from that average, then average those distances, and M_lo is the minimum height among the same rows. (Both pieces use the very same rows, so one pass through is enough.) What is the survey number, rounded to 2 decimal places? 2.02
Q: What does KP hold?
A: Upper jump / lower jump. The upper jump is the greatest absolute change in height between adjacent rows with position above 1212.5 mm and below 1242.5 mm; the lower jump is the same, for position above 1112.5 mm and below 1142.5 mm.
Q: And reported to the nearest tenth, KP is 1.1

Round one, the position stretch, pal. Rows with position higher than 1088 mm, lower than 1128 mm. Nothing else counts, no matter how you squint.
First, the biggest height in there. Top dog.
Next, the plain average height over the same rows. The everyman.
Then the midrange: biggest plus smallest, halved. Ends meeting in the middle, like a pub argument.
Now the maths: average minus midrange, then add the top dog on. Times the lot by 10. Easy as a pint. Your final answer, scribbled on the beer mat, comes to 22.3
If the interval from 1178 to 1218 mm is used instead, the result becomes 21.3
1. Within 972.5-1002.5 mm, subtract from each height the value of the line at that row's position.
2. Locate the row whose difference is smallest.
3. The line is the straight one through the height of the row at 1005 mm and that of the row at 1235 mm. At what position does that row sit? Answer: 1000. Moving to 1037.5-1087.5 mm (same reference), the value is 1080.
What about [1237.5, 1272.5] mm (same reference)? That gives 1245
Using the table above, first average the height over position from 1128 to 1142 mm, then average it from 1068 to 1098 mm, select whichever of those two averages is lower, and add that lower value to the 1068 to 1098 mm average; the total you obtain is 4.15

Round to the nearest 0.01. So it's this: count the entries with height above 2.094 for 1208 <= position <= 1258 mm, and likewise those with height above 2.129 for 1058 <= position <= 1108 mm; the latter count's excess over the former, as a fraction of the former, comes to -0.17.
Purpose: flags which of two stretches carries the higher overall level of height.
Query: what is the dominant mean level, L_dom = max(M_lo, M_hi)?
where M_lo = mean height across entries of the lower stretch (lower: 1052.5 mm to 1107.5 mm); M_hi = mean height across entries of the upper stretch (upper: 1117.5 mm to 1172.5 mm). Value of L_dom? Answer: 2.14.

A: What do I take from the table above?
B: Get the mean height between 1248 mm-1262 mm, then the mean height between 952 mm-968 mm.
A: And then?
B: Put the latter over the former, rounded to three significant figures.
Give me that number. 1.02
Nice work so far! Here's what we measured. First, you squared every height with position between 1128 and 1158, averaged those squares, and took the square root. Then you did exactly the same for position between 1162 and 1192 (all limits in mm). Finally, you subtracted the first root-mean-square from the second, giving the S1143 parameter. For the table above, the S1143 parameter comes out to -0.13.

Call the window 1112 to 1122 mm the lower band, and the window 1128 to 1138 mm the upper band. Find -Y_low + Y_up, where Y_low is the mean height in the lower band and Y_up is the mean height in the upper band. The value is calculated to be 0.09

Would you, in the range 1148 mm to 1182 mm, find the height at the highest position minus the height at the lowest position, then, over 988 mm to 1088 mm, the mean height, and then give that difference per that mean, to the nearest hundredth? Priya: -0.03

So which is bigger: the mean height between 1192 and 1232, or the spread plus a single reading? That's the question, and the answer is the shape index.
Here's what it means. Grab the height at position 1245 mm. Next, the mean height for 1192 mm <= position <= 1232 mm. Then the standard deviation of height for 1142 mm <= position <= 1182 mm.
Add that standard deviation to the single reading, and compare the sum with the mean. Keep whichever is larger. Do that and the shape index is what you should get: 2.11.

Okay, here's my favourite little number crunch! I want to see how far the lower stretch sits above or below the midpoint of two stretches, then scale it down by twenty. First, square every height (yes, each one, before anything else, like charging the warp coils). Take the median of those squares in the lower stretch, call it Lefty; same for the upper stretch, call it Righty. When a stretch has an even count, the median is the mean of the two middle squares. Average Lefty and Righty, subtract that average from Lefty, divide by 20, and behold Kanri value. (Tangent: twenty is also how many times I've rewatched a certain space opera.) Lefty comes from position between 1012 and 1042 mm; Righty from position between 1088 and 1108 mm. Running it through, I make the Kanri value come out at 0.002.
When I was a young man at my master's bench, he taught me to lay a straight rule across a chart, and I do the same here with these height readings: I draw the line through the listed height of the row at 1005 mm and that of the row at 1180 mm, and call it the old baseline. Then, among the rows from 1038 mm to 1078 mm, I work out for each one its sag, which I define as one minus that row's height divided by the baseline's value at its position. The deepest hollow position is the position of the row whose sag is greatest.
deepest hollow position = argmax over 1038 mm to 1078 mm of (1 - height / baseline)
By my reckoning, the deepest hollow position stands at 1075 mm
